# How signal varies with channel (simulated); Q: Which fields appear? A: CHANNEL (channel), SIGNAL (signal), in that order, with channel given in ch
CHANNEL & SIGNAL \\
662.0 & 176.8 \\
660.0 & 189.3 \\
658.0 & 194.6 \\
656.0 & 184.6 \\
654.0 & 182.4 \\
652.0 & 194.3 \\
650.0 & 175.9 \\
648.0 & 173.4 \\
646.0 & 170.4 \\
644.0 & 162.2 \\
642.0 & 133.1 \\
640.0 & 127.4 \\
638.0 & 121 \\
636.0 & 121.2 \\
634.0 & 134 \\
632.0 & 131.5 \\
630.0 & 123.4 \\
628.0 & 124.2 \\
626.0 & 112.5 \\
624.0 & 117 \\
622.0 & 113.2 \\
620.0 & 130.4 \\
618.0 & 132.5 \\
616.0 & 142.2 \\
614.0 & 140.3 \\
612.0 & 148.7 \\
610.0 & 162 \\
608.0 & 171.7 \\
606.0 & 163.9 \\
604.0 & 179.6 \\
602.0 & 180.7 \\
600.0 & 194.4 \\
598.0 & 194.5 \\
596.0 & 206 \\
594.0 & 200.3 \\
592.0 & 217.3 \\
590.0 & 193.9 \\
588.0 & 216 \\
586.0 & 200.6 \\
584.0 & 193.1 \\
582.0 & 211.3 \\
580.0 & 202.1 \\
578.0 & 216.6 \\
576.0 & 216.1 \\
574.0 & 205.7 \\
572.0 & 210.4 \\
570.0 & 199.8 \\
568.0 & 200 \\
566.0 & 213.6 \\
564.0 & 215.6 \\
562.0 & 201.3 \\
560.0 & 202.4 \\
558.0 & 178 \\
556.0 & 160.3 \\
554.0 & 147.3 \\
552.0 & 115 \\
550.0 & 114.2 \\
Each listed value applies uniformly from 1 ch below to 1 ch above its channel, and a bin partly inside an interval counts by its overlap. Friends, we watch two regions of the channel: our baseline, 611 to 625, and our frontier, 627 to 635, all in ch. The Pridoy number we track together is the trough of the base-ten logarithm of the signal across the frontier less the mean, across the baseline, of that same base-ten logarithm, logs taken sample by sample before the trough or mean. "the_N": -0.03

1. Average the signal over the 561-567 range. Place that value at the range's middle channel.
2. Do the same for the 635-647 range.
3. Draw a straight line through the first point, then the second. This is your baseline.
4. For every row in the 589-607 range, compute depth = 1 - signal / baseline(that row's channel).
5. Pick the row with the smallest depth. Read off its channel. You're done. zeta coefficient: 592.0 ch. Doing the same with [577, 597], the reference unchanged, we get 592.0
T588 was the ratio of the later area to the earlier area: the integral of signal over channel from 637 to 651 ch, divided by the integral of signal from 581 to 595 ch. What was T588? 0.74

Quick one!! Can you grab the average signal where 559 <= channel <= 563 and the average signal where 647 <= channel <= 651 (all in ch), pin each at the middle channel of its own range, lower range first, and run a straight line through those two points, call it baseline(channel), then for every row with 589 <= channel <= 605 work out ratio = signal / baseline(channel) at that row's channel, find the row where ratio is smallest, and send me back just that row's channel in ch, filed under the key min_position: 604.0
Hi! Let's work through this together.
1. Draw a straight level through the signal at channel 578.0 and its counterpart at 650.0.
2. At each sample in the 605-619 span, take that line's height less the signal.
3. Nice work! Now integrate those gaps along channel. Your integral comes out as 641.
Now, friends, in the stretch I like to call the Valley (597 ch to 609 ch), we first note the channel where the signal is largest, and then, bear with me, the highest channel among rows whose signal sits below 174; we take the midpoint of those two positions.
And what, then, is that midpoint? 603 ch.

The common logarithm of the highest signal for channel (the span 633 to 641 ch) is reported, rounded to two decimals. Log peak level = 2.13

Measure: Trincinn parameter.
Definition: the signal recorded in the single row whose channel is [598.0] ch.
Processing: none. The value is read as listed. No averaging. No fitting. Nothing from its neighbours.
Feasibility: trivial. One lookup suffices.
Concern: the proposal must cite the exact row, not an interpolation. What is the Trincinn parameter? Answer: 194.5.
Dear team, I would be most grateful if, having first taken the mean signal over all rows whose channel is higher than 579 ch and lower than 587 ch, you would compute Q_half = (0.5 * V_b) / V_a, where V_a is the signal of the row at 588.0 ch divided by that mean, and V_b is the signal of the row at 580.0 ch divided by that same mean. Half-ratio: 0.47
